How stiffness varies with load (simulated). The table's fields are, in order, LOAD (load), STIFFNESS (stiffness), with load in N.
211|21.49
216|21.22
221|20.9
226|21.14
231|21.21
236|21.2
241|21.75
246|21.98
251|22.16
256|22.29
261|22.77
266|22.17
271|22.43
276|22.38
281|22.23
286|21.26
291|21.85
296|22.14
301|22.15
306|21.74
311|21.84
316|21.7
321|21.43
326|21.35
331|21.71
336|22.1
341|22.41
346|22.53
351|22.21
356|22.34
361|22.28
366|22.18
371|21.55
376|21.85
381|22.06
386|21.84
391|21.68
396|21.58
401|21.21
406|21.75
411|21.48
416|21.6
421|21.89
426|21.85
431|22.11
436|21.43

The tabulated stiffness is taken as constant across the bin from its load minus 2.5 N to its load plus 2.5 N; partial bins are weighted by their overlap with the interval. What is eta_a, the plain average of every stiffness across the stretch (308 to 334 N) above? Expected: 21.6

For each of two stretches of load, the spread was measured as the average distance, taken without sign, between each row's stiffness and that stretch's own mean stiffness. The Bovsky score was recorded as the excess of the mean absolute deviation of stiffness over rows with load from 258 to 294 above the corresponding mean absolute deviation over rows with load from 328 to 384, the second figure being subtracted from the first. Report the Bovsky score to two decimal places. 0.11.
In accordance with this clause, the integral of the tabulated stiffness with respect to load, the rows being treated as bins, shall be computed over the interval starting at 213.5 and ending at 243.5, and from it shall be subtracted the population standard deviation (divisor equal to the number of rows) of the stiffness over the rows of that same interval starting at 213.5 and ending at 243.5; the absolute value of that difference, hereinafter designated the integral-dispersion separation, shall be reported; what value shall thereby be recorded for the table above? 637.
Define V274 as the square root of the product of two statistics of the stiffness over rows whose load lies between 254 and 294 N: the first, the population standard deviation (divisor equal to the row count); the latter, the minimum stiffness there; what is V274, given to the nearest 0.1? 3.0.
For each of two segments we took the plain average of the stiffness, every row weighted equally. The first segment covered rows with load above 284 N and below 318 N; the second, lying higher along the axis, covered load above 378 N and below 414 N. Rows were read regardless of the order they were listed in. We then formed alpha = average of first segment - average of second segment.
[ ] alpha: 0.2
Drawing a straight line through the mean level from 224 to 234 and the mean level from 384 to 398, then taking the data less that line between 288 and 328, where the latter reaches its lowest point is 326 N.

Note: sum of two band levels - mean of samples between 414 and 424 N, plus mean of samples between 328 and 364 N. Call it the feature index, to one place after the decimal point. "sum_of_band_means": 44.0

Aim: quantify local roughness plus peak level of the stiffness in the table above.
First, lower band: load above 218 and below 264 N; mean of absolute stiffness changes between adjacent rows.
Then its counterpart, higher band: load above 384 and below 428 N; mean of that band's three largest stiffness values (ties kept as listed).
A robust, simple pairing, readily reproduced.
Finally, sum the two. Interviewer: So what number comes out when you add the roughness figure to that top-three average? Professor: 22.1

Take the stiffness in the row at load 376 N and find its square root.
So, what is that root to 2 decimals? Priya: 4.67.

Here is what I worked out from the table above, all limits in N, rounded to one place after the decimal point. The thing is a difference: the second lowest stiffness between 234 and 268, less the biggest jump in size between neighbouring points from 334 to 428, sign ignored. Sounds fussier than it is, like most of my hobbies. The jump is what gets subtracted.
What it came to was 21.1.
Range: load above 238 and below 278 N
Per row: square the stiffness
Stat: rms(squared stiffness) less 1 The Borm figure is 494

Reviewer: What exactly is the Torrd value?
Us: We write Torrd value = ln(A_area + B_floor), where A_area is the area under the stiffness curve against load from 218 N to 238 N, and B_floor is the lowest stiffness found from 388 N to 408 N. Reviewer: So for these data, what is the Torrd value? 6.09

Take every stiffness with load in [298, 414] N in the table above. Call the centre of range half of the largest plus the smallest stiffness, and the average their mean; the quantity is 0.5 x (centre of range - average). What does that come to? 0.00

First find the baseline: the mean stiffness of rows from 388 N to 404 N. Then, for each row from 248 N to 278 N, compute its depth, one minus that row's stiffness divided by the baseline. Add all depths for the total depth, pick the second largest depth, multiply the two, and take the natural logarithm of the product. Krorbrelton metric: -4.9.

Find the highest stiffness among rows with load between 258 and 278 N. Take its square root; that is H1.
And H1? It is 4.77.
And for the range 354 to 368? 4.73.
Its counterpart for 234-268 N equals 4.77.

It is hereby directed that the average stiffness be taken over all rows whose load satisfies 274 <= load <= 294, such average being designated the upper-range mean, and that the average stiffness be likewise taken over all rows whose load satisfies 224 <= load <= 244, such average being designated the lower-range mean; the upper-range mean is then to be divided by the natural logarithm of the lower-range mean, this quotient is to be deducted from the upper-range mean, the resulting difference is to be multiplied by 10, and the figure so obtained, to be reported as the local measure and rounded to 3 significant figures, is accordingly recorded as 148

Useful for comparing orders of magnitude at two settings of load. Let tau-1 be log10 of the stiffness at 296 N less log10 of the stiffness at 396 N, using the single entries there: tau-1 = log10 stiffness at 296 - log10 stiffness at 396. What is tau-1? 0.011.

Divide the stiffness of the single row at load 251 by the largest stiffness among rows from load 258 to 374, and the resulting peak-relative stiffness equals 0.973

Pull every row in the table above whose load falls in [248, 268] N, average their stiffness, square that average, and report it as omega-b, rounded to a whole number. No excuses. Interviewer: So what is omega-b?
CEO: 499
